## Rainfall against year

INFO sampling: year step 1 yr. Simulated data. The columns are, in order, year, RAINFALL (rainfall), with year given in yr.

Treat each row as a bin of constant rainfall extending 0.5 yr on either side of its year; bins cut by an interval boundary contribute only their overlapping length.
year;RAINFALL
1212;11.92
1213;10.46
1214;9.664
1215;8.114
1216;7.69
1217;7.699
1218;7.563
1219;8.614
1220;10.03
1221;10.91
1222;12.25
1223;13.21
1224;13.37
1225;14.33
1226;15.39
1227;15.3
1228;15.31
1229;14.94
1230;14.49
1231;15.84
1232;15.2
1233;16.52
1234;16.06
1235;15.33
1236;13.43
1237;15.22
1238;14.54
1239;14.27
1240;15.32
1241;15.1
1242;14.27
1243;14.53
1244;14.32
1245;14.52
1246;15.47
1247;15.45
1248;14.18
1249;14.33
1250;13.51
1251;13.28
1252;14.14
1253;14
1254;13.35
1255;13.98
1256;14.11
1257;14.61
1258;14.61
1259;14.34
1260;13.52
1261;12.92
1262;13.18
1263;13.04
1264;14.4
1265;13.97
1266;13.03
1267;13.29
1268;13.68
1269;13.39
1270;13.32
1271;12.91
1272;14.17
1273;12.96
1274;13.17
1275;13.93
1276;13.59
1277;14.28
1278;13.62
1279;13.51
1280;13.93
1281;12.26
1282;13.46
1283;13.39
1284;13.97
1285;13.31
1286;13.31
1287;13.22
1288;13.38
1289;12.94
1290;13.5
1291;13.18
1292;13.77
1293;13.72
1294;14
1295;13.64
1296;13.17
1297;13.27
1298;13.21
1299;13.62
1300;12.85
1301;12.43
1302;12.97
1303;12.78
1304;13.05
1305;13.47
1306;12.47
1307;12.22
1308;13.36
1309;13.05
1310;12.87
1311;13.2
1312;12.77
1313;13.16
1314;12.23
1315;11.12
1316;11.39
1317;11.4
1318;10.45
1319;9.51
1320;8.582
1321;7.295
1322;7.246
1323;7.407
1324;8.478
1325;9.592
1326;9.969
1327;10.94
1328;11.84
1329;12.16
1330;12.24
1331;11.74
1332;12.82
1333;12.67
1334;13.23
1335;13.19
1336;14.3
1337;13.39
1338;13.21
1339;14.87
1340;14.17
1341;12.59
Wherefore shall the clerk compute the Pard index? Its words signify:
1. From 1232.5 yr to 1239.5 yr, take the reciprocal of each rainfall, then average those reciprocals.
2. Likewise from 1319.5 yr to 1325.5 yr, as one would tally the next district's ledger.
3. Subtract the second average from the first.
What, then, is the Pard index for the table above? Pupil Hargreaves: -0.058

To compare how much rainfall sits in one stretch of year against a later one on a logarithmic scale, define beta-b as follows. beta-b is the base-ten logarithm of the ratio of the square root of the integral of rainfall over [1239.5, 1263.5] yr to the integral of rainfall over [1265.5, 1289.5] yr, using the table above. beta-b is -1.24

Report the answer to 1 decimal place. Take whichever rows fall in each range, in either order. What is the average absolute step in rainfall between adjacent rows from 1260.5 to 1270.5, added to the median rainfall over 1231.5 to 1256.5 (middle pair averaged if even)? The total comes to 14.8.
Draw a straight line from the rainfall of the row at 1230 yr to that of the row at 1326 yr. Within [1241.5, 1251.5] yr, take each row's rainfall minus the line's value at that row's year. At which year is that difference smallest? 1251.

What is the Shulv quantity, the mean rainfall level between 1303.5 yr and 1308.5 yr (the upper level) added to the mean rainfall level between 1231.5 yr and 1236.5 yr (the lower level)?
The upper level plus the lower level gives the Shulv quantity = 28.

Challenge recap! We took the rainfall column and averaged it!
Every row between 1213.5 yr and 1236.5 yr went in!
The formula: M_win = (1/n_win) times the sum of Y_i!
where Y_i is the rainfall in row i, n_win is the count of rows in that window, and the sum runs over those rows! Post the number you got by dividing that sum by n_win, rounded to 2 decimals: 12.66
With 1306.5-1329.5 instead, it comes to 10.88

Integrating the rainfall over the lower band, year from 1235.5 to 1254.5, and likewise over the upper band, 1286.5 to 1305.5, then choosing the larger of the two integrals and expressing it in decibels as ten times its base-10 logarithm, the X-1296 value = 24.4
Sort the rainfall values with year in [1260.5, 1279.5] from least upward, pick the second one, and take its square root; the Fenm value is 3.6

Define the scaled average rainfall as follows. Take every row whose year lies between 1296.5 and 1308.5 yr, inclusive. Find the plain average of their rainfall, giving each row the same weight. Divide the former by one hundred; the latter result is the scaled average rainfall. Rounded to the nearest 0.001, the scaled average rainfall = 0.130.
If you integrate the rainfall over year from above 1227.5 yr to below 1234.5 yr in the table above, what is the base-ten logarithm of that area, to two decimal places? 2.03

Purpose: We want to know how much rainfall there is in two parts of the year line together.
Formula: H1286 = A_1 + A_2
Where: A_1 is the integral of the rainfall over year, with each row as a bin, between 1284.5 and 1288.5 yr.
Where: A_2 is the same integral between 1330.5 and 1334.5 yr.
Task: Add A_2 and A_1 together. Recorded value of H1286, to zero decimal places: 104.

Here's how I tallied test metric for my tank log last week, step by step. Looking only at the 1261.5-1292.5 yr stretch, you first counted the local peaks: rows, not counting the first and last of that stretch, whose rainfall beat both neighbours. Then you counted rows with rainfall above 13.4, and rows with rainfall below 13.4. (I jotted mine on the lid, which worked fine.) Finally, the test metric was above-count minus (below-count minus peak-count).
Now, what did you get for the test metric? 7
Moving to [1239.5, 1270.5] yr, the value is 20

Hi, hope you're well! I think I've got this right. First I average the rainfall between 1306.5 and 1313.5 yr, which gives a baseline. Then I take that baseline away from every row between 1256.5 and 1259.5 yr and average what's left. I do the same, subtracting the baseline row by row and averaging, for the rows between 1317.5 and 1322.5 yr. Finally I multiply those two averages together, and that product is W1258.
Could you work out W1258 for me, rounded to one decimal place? -6.8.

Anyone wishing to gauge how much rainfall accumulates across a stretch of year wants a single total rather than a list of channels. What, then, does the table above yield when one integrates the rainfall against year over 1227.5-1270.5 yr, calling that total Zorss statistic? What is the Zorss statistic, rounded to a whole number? 616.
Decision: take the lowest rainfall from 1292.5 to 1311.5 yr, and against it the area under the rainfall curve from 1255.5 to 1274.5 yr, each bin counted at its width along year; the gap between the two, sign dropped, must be 246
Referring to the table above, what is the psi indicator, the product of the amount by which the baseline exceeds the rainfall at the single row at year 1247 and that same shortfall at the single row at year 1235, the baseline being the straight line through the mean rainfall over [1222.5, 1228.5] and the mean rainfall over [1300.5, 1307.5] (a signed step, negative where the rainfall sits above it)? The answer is 1.51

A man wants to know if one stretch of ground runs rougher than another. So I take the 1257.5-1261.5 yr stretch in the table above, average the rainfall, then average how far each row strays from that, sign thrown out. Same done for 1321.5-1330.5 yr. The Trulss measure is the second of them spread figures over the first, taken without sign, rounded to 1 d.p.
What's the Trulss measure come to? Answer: 2.6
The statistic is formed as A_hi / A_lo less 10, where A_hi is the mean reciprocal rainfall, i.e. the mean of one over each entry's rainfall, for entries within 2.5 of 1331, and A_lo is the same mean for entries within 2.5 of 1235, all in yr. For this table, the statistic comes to -8.76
